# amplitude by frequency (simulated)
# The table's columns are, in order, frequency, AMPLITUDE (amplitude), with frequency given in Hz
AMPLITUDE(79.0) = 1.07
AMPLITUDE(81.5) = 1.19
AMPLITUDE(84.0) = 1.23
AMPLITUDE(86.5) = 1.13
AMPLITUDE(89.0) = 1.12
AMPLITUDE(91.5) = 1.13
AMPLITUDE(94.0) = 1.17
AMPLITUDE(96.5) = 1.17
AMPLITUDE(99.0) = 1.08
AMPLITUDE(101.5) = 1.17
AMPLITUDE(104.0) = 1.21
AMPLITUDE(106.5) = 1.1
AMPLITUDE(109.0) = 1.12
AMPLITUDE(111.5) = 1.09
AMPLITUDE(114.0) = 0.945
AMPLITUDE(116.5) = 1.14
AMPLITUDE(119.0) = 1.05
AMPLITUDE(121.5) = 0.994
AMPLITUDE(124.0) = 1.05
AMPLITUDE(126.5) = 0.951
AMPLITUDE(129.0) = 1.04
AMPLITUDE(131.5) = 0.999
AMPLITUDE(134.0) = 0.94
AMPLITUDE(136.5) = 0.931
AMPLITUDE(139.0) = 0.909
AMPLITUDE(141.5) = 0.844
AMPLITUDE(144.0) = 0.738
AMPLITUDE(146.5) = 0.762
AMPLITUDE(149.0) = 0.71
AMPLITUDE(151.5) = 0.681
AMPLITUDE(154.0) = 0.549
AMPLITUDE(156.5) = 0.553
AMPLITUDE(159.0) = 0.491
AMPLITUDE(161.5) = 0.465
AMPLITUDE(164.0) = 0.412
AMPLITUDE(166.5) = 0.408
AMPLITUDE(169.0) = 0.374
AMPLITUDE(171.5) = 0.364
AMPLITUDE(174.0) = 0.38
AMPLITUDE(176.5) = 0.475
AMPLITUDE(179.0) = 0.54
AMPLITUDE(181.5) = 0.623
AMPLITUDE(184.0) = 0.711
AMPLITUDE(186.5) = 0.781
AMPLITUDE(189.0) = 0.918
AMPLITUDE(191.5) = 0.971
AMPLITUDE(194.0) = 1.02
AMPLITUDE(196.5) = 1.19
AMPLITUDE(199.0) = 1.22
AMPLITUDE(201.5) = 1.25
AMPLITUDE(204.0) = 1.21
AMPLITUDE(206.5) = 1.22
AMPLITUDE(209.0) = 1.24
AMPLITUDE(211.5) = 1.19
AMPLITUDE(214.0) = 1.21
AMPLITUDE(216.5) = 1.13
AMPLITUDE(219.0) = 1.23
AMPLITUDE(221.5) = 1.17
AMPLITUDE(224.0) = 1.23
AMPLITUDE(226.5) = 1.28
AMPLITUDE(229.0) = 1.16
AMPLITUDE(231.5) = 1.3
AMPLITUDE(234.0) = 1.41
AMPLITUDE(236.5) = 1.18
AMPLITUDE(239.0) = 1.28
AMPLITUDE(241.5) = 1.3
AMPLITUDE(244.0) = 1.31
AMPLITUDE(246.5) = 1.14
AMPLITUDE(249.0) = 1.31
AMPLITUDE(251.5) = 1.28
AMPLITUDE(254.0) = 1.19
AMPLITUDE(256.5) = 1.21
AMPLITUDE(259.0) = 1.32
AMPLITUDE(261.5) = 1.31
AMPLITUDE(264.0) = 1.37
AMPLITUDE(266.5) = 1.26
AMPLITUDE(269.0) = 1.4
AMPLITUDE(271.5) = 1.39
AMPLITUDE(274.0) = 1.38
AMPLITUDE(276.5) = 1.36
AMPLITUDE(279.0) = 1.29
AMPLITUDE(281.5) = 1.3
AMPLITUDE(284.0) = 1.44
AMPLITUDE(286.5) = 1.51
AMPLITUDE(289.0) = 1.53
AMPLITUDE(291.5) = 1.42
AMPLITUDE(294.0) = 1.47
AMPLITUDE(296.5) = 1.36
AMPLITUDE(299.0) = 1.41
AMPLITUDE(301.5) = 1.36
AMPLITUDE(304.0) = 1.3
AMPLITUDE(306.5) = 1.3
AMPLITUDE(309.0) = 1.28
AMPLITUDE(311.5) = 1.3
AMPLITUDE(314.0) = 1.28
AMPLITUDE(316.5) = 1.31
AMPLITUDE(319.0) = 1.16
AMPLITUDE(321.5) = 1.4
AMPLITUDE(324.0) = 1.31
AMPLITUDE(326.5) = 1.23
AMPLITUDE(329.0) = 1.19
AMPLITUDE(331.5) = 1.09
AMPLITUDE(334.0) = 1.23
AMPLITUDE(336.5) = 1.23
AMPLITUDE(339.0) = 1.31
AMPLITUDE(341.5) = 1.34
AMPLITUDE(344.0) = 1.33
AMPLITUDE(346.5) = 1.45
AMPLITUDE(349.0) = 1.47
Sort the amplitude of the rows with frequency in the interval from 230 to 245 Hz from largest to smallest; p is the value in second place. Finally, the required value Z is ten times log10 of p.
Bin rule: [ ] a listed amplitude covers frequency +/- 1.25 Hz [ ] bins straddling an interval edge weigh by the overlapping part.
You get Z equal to 1.17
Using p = 1.31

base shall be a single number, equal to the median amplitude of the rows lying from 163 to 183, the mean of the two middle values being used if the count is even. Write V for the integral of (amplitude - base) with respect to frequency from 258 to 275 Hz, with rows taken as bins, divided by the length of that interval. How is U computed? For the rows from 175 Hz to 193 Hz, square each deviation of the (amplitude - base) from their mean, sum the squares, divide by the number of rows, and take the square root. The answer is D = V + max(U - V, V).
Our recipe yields 1.9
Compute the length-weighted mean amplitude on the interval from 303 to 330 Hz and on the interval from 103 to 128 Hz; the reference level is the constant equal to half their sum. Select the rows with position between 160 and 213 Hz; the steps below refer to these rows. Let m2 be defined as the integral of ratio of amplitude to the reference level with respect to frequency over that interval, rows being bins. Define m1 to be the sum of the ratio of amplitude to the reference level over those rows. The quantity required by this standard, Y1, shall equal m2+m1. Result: 51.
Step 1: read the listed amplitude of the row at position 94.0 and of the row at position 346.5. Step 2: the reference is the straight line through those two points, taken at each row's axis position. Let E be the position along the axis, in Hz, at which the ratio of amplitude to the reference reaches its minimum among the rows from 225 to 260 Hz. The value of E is 246.5 Hz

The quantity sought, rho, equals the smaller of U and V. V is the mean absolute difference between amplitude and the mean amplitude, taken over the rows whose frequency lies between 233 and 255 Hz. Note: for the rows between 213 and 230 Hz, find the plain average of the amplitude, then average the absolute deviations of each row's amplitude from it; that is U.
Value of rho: 0.041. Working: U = 0.041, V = 0.064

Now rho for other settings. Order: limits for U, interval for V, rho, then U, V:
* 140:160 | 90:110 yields 0.036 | 0.101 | 0.036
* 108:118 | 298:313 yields 0.040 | 0.064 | 0.040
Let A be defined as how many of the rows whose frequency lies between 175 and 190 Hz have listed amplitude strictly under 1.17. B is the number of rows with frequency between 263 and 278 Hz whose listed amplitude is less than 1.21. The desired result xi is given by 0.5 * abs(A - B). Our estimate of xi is 3.0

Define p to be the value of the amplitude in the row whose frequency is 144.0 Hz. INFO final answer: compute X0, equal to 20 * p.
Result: 15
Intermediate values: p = 0.738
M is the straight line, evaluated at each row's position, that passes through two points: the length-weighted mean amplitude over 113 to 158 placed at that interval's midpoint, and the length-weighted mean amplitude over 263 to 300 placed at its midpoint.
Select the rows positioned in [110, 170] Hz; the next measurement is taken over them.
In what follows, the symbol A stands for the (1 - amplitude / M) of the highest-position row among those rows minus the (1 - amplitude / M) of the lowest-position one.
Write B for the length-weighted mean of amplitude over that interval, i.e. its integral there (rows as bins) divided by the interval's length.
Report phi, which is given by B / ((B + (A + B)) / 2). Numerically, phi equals 0.6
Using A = 1.00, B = 0.80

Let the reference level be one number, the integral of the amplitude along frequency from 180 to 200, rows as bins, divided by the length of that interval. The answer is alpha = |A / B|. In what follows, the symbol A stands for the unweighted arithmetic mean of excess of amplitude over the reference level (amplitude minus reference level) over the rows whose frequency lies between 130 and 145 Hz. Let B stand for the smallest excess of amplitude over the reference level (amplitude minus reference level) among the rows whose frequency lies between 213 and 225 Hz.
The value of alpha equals 0.1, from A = -0.027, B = 0.21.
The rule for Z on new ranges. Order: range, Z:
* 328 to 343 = 1.17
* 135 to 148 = -0.41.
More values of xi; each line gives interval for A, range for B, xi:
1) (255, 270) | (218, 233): 1.0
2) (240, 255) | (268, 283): 0.5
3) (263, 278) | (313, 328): 0.5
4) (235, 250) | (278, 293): 0.5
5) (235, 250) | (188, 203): 1.5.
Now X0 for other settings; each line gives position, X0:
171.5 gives 7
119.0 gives 21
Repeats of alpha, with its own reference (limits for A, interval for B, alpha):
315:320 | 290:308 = 0.8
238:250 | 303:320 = 1.5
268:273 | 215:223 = 2.3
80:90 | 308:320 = 1.0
